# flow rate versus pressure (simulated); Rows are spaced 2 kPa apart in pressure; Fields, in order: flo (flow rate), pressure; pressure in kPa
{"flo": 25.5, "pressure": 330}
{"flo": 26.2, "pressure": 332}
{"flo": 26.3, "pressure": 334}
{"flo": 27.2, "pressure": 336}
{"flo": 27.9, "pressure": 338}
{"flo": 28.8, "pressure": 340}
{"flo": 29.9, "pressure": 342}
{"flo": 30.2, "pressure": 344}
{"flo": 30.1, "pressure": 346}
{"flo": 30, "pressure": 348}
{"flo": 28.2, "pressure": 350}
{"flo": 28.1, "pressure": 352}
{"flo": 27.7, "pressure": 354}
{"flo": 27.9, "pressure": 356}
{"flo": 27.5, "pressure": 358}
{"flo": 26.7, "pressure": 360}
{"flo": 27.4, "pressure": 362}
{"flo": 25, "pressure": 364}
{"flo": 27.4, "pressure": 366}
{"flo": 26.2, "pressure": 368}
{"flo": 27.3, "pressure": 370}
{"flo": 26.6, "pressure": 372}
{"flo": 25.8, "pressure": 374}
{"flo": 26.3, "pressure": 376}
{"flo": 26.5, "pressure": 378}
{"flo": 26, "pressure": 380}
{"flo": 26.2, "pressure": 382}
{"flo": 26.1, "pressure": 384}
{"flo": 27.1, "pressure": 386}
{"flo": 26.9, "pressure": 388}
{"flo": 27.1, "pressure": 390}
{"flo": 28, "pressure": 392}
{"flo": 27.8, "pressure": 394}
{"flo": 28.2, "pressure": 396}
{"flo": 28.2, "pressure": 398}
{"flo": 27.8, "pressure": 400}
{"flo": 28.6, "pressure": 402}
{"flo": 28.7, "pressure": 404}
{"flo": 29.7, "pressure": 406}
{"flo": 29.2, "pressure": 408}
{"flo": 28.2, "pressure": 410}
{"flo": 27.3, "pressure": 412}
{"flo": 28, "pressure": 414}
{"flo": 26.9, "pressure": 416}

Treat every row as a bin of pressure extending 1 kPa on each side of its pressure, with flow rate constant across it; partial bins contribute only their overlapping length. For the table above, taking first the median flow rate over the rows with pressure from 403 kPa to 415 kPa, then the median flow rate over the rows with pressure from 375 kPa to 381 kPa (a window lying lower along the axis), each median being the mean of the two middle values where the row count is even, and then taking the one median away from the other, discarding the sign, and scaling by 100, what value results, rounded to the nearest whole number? 215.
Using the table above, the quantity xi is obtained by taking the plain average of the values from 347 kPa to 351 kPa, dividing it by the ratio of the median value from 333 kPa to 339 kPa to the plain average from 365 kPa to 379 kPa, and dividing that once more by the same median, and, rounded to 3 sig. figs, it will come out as 1.05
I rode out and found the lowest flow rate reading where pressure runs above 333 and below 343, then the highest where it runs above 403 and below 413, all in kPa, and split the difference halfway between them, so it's 28.0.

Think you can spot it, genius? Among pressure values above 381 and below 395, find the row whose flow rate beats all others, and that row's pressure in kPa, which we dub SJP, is 392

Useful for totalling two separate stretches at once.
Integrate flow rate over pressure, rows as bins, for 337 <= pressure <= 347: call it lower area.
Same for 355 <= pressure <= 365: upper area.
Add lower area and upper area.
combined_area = 563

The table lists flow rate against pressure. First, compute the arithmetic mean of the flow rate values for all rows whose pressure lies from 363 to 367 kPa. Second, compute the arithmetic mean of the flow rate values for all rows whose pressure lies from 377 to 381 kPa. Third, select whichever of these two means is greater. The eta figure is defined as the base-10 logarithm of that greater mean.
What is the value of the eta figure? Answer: 1.42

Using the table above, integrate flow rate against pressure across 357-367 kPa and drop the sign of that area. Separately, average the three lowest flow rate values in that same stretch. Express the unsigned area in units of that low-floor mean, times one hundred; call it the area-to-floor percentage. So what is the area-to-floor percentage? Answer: 1016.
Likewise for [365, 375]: 1018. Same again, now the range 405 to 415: 1023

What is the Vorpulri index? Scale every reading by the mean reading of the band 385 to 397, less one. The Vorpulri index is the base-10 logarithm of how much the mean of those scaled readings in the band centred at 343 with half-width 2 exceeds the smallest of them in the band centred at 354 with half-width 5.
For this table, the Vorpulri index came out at -1.0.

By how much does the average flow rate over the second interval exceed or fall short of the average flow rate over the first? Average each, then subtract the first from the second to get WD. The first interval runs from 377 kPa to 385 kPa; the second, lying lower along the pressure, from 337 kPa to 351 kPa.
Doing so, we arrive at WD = 3.1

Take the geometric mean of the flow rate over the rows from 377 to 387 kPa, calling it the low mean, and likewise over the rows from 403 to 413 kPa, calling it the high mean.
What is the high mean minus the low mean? 2.2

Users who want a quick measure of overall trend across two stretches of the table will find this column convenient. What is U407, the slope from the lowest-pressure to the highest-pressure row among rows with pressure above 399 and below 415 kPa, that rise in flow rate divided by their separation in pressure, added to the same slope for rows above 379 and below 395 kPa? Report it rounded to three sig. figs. 0.143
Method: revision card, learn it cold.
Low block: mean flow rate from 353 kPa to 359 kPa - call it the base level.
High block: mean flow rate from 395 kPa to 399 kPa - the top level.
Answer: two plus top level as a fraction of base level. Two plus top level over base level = 3.02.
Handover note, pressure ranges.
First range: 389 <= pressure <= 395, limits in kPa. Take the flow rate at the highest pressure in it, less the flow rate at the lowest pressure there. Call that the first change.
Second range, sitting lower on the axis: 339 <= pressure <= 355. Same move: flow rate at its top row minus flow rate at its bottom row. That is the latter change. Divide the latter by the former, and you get -1.6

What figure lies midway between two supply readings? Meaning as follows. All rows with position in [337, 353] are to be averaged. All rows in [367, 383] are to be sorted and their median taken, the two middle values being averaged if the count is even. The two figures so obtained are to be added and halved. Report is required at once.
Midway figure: 27.7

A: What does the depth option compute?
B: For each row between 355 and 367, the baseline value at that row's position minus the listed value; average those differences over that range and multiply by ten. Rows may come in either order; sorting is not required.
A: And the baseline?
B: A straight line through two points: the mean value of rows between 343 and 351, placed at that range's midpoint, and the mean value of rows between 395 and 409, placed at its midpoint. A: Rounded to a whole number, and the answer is 24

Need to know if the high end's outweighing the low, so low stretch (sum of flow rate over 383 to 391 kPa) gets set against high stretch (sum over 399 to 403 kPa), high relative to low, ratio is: 0.53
